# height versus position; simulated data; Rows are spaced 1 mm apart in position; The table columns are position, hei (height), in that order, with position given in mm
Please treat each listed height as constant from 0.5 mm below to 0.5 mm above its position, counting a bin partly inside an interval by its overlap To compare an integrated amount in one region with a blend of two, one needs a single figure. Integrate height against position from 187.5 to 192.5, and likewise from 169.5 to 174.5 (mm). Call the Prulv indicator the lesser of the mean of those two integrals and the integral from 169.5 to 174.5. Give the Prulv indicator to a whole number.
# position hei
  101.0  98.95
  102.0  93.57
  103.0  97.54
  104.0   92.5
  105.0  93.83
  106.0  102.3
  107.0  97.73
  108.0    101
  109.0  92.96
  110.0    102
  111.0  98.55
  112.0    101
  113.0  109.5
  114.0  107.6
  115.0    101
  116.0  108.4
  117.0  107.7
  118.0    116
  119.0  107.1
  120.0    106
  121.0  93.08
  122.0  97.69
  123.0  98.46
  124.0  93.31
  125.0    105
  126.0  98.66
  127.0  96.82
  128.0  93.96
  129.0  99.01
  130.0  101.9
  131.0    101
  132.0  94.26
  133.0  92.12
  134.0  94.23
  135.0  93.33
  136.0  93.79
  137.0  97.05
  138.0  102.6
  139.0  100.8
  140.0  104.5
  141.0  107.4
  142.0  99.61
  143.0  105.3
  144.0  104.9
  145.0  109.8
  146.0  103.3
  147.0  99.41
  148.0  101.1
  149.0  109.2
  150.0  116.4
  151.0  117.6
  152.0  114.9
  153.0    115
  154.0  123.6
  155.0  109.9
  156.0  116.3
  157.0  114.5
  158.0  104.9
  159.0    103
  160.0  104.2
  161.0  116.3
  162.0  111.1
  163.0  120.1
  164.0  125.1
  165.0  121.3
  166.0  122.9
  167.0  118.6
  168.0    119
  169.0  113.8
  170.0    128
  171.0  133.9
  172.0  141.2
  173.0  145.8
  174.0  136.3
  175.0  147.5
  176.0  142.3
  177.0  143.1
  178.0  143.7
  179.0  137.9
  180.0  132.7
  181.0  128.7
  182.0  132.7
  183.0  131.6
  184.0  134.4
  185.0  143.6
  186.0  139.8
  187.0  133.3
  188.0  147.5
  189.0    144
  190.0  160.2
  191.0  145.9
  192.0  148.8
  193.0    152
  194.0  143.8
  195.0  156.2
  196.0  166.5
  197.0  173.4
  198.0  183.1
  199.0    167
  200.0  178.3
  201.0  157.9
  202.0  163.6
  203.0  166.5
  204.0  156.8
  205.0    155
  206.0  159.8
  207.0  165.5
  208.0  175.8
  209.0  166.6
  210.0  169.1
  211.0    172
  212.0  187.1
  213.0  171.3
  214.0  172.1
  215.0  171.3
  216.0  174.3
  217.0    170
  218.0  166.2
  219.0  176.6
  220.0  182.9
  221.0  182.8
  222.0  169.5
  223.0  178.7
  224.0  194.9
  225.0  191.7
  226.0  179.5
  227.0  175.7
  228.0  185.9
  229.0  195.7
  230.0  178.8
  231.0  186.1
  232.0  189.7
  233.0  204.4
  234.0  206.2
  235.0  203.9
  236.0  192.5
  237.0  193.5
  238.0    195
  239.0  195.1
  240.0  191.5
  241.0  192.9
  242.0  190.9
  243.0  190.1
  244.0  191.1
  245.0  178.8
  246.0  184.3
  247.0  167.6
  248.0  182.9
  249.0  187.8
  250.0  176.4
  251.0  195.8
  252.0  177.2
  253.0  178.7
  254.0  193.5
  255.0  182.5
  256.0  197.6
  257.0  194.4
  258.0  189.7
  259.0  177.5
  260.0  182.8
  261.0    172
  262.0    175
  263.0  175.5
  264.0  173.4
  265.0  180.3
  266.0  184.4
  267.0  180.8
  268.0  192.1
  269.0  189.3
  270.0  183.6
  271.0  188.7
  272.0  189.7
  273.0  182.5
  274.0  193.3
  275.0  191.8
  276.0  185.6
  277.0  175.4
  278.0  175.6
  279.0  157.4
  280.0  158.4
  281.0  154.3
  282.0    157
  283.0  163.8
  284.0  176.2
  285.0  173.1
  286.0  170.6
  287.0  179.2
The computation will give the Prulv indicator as 685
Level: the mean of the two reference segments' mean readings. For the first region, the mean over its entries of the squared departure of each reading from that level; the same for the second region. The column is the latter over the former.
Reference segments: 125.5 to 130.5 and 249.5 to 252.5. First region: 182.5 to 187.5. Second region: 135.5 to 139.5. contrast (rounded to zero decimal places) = 49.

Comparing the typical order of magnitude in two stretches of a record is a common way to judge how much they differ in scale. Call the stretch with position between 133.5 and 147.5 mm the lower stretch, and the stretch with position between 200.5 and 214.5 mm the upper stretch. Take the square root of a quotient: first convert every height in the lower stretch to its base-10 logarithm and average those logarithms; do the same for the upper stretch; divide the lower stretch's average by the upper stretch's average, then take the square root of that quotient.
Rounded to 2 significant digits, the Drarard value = 0.95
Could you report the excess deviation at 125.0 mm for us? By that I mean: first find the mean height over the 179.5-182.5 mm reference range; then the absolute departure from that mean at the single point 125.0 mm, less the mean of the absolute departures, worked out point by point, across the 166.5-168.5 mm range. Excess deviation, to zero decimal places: 14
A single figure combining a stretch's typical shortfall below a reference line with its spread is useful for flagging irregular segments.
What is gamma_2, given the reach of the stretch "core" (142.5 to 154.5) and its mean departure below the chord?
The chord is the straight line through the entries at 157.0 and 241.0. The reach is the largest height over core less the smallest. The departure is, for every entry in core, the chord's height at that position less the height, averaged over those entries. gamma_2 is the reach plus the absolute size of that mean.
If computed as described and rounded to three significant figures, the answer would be 27.7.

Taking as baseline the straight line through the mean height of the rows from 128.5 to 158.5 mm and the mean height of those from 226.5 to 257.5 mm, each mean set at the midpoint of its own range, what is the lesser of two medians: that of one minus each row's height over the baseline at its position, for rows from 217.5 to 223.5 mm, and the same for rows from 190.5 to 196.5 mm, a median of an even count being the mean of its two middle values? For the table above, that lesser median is -0.039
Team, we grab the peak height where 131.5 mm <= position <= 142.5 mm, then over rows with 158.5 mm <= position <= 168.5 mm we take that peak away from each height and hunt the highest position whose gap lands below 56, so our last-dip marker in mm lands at 168.0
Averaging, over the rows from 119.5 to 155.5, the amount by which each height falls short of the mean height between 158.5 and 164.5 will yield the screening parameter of 11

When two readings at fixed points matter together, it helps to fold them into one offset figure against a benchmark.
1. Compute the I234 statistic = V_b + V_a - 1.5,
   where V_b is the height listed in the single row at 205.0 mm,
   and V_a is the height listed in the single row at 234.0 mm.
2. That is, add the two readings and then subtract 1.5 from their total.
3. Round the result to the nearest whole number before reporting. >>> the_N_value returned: 360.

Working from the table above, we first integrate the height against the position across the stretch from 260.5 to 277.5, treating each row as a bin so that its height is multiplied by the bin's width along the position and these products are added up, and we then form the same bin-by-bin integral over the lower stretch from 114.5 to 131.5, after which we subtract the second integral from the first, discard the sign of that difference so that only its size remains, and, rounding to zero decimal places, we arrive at 1388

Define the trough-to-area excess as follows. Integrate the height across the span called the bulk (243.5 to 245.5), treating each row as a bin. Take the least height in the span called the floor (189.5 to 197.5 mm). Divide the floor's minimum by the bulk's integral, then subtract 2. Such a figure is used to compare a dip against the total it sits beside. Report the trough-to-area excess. -1.61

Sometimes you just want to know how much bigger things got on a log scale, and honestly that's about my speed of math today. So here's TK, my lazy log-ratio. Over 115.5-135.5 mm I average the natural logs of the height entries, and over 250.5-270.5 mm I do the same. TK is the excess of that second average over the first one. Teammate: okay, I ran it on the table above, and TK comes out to 0.61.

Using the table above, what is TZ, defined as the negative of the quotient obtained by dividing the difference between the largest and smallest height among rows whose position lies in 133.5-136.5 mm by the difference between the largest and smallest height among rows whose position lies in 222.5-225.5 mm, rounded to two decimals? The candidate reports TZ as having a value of -0.06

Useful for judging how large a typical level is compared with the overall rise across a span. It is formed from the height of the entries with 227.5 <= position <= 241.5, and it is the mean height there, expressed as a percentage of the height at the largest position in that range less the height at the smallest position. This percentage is 2767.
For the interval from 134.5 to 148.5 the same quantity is 1308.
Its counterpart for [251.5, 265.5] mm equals 5876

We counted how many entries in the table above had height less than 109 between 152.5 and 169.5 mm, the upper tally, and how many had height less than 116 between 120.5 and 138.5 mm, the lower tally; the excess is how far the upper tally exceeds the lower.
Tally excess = -15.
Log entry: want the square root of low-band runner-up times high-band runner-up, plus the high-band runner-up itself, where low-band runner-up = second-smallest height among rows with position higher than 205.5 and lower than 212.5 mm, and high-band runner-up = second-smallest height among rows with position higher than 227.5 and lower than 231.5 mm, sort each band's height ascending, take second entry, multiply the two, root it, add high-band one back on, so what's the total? 361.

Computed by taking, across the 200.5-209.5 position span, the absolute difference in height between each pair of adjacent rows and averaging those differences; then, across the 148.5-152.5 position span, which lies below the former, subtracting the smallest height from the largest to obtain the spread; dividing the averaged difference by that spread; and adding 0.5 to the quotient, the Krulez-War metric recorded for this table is 1.25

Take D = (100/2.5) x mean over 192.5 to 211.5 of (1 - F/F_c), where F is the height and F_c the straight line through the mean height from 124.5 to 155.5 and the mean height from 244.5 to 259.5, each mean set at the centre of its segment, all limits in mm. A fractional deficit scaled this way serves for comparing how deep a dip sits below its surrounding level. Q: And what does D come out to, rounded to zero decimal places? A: -4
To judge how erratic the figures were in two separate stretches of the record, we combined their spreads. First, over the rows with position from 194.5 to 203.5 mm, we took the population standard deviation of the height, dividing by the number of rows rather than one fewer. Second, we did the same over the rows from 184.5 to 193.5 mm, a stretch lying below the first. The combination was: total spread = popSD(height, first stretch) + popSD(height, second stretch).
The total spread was 15.5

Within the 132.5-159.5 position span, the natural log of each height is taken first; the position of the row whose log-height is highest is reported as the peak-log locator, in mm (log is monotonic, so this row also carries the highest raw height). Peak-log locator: 154.0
